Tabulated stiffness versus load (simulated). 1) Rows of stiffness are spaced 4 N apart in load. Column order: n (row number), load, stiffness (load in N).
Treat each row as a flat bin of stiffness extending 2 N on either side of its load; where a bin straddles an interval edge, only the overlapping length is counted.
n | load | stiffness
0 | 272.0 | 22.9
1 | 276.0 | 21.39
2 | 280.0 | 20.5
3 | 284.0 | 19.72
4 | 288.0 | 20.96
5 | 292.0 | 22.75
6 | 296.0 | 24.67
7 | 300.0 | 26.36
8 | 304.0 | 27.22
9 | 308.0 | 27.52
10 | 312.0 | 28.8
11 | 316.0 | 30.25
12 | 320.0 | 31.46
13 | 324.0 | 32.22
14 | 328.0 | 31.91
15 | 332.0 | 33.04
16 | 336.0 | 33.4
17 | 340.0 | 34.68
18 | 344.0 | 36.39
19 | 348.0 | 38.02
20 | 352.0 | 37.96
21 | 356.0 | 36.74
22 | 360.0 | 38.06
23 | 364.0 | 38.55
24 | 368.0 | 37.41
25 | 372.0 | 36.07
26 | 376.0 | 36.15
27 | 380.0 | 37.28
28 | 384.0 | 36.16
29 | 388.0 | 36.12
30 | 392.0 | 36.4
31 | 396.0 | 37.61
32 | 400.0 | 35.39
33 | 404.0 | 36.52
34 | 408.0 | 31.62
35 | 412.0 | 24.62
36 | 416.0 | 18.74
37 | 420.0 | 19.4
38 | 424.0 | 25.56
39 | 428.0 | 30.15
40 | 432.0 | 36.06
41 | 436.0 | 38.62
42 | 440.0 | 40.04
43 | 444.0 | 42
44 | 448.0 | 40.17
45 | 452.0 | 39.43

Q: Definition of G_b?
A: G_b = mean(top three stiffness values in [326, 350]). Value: 36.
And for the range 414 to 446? 40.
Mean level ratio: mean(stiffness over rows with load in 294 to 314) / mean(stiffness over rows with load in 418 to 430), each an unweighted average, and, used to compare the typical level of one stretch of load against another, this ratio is 1.1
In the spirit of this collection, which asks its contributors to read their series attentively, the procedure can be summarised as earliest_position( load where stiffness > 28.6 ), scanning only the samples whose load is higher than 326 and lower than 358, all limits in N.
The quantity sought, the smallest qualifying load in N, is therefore 328.0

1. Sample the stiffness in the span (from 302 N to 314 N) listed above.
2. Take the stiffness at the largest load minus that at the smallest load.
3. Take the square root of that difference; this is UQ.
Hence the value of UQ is 1.3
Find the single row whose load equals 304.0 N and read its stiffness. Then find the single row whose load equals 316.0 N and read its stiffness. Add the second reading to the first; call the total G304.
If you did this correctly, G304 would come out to 57.5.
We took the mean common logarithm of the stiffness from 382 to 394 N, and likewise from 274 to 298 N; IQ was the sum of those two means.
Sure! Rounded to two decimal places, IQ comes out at 2.89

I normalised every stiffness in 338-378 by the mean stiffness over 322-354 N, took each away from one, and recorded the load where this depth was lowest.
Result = 364.0 N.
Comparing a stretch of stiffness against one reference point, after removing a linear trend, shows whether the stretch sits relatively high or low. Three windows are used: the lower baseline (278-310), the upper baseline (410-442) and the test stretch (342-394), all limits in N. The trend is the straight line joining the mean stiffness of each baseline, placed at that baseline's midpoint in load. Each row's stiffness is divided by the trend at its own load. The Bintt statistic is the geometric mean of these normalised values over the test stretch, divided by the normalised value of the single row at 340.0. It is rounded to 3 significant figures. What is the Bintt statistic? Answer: 1.02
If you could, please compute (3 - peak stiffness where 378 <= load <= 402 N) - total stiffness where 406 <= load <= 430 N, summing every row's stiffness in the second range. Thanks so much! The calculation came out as -185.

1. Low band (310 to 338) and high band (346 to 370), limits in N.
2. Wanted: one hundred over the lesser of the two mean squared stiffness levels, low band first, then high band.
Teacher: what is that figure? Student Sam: 0.10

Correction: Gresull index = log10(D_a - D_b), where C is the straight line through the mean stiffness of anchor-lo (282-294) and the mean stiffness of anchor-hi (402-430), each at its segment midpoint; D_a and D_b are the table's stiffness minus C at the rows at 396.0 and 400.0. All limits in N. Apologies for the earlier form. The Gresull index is 0.38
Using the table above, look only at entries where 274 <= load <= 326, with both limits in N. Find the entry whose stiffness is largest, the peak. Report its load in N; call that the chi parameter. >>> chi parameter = 324.0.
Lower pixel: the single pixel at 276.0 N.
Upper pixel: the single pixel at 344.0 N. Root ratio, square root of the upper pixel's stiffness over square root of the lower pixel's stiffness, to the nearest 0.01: 1.30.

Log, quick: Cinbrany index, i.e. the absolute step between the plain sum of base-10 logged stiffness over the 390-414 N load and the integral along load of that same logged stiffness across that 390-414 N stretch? 27.4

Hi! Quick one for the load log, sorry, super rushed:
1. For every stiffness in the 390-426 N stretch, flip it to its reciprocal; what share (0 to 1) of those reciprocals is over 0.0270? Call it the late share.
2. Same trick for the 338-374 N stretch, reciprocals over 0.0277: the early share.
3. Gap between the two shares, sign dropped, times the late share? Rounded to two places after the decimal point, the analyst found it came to 0.59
